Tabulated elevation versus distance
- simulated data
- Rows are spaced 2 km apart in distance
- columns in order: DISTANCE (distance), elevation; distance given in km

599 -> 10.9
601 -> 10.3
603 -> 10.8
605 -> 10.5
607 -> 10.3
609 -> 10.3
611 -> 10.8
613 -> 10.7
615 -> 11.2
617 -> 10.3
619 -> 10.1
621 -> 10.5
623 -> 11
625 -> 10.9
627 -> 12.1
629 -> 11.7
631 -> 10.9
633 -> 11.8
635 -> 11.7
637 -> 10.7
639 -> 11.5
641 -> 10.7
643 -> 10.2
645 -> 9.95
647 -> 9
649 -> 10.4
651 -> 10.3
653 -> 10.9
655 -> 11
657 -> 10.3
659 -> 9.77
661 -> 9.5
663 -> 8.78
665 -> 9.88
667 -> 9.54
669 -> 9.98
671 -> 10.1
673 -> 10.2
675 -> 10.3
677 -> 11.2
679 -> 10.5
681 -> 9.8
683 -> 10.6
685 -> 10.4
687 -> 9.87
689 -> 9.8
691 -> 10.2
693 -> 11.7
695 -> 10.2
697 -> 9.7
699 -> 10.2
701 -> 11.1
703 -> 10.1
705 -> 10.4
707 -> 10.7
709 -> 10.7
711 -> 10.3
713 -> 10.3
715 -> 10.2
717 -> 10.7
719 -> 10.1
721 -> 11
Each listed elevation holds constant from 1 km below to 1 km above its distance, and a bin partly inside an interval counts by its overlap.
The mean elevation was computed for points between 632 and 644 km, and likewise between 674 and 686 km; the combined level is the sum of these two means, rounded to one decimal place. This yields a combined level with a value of 21.6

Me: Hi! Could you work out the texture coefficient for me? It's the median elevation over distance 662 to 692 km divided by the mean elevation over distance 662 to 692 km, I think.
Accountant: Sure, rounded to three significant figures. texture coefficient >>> 1.00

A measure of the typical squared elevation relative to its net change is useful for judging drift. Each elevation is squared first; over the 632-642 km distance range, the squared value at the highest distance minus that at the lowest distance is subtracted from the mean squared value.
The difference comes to 152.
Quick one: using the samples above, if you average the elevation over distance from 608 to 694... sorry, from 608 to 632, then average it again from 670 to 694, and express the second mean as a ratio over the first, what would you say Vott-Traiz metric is 0.96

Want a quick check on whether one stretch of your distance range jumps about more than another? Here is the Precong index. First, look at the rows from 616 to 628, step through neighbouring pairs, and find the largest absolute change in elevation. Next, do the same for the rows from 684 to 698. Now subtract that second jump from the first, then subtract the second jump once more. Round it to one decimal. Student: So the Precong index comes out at -1.8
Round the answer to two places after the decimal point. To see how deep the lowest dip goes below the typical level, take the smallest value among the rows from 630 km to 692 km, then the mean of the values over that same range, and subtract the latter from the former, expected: -1.54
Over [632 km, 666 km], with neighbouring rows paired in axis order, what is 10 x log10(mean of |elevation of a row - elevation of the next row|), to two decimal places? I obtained -2.08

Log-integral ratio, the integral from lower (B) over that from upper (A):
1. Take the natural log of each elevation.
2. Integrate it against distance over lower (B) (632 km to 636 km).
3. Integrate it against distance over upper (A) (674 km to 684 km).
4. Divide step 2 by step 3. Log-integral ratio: 0.42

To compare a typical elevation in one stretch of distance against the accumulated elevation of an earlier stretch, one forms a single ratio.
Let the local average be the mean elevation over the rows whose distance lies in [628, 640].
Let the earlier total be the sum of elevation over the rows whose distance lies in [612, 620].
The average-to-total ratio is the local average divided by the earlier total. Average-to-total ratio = 0.27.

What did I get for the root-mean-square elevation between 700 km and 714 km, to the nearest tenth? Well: 10.5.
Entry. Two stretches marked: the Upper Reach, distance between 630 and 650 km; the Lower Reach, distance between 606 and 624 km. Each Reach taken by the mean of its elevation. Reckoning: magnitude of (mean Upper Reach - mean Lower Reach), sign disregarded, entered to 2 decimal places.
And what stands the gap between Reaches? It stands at 0.11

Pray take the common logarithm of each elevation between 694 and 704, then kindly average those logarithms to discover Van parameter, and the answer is 1.01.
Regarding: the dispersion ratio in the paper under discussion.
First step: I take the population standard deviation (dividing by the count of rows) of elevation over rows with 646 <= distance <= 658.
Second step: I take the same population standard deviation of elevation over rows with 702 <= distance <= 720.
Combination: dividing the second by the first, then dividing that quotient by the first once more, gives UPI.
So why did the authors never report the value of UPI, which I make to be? 0.56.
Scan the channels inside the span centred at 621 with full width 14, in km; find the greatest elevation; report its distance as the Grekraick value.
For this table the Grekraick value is 627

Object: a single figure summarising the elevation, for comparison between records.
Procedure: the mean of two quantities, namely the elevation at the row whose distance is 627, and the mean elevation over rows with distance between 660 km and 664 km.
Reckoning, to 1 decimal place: 10.6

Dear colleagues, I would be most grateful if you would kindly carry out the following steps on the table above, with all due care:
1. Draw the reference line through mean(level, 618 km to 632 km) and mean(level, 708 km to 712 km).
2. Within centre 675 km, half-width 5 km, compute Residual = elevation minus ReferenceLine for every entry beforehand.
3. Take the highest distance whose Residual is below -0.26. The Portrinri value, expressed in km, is 675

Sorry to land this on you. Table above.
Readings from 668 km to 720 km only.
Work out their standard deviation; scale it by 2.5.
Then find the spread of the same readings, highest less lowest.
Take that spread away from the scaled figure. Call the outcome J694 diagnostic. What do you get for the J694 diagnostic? -0.9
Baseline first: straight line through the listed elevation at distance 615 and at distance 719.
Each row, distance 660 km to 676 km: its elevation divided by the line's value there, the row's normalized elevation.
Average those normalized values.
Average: 0.92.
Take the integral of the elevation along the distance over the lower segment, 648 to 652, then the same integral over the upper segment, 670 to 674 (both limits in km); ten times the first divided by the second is 10.2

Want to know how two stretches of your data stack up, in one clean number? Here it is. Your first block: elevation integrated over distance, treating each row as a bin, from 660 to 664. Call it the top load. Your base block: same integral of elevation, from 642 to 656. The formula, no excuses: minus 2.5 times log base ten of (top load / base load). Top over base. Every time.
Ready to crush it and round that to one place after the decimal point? 1.5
